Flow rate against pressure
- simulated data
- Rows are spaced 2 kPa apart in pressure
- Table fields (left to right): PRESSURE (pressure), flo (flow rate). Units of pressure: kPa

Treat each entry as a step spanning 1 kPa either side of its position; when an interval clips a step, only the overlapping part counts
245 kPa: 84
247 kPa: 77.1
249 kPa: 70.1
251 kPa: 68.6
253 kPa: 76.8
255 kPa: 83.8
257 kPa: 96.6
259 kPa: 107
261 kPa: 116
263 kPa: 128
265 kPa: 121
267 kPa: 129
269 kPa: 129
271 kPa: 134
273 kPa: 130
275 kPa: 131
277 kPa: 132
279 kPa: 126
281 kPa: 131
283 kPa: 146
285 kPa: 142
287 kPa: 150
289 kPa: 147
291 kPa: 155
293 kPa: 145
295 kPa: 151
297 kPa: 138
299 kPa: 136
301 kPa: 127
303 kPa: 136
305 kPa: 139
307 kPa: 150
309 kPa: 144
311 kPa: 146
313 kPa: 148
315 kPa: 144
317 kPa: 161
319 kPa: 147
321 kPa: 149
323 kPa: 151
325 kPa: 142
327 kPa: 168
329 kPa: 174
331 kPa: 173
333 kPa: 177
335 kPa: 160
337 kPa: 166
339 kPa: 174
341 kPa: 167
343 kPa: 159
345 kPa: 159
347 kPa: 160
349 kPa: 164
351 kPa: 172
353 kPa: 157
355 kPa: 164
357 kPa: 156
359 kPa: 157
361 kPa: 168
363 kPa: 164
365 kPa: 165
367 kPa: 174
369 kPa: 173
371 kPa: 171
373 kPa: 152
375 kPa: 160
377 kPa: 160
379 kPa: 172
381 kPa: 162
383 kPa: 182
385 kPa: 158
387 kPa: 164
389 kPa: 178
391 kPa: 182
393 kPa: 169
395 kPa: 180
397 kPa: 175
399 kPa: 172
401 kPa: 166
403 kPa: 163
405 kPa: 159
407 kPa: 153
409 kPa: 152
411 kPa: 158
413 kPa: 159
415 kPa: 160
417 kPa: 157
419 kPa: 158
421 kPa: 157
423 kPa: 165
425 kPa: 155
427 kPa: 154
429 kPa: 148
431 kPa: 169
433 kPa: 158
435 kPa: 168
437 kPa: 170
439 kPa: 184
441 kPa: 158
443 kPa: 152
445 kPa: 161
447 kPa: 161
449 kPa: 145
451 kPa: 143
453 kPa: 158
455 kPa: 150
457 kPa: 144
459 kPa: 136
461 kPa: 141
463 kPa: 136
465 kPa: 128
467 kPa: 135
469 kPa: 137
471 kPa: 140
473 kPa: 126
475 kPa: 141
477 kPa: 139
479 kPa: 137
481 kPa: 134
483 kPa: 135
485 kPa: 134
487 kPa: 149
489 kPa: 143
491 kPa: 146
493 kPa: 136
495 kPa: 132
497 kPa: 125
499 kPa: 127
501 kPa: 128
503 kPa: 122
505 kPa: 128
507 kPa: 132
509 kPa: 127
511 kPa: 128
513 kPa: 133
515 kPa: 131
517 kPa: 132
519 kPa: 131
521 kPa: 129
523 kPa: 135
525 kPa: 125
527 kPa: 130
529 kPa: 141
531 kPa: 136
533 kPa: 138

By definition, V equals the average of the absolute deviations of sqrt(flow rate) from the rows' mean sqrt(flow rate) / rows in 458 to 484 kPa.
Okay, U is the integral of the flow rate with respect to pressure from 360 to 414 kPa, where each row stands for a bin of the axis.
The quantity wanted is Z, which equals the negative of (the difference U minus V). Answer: -8982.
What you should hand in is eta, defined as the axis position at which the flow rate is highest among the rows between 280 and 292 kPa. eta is 291 kPa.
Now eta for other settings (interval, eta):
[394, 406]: 395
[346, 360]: 351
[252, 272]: 271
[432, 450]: 439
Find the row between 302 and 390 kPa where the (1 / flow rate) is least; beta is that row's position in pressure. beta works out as 383 kPa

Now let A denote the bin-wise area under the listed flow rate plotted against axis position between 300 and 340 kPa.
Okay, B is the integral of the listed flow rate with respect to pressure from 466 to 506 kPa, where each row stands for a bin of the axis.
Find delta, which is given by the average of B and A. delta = 5770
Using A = 6152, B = 5388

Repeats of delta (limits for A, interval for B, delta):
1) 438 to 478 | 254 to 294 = 5494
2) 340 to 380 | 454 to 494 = 6041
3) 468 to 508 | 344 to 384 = 5983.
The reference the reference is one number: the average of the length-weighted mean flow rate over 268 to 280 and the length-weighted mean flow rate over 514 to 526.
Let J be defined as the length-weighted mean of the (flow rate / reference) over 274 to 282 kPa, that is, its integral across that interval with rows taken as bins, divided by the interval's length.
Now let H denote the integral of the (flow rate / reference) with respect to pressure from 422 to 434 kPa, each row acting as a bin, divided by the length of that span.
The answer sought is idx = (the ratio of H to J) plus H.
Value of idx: 2.43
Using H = 1.21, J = 1.00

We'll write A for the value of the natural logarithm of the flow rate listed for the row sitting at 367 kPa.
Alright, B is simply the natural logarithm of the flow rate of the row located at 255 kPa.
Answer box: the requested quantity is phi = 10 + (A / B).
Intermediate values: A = 5.16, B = 4.43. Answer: 11.2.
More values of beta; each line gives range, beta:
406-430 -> 423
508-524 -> 523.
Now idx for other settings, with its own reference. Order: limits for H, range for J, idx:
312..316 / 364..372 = 1.97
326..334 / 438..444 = 2.38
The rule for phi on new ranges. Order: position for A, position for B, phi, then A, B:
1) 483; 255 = 11.1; 4.91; 4.43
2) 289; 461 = 11.0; 4.99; 4.95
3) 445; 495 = 11.0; 5.08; 4.88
